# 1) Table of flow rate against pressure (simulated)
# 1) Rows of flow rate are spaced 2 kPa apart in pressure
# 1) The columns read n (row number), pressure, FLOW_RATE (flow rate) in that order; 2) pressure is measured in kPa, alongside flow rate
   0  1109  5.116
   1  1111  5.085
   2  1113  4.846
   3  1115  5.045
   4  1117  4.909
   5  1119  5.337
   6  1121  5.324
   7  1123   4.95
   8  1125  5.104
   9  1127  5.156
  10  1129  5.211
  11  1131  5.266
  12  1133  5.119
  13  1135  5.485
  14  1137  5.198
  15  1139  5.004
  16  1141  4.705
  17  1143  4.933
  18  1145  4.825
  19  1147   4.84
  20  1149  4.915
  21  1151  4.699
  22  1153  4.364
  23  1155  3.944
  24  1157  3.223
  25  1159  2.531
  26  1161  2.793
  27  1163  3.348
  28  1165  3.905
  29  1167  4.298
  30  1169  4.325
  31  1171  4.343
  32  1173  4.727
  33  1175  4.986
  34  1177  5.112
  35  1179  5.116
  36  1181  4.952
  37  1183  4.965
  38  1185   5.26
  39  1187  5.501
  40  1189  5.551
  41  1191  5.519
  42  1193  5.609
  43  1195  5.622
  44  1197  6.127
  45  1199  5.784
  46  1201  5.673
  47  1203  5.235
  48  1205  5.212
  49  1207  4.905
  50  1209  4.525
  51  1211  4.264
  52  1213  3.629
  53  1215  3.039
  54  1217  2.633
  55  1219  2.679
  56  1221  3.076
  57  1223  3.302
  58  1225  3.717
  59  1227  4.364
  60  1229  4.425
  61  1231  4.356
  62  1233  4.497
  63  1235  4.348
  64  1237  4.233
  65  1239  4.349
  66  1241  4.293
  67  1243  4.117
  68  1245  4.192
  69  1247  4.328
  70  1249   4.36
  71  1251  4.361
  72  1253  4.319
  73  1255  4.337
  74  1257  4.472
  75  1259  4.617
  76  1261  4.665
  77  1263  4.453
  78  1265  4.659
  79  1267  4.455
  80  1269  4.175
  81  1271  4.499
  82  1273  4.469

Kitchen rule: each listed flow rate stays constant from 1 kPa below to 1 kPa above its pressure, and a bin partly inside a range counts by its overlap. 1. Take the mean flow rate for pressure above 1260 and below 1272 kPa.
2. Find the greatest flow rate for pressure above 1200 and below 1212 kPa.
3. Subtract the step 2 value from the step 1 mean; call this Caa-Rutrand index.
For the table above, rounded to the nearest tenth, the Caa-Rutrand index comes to -1.2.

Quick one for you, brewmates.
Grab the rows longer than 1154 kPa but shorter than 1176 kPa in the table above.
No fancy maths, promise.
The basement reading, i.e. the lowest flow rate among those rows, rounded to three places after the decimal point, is 2.531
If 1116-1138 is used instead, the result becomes 4.909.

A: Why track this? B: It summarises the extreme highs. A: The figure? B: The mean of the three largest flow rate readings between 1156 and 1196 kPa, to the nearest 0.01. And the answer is 5.59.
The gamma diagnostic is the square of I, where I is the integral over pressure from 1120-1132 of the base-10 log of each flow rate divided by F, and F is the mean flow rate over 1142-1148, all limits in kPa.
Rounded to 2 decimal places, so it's 0.10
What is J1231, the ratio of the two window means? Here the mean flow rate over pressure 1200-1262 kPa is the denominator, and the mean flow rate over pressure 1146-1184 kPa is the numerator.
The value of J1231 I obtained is 1.02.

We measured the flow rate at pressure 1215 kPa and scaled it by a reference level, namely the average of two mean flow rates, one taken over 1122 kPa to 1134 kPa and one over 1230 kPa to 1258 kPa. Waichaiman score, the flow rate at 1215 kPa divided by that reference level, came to 0.64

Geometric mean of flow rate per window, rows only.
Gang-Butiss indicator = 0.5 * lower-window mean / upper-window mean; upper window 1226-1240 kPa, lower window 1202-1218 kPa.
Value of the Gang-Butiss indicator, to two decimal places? 0.47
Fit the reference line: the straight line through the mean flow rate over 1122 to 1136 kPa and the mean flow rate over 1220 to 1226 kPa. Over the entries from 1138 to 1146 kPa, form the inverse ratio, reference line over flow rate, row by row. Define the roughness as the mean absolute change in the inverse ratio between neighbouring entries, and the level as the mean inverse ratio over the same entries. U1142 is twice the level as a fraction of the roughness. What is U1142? 48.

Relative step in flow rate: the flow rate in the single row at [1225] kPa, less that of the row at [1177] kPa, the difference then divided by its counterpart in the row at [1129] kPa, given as -0.27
